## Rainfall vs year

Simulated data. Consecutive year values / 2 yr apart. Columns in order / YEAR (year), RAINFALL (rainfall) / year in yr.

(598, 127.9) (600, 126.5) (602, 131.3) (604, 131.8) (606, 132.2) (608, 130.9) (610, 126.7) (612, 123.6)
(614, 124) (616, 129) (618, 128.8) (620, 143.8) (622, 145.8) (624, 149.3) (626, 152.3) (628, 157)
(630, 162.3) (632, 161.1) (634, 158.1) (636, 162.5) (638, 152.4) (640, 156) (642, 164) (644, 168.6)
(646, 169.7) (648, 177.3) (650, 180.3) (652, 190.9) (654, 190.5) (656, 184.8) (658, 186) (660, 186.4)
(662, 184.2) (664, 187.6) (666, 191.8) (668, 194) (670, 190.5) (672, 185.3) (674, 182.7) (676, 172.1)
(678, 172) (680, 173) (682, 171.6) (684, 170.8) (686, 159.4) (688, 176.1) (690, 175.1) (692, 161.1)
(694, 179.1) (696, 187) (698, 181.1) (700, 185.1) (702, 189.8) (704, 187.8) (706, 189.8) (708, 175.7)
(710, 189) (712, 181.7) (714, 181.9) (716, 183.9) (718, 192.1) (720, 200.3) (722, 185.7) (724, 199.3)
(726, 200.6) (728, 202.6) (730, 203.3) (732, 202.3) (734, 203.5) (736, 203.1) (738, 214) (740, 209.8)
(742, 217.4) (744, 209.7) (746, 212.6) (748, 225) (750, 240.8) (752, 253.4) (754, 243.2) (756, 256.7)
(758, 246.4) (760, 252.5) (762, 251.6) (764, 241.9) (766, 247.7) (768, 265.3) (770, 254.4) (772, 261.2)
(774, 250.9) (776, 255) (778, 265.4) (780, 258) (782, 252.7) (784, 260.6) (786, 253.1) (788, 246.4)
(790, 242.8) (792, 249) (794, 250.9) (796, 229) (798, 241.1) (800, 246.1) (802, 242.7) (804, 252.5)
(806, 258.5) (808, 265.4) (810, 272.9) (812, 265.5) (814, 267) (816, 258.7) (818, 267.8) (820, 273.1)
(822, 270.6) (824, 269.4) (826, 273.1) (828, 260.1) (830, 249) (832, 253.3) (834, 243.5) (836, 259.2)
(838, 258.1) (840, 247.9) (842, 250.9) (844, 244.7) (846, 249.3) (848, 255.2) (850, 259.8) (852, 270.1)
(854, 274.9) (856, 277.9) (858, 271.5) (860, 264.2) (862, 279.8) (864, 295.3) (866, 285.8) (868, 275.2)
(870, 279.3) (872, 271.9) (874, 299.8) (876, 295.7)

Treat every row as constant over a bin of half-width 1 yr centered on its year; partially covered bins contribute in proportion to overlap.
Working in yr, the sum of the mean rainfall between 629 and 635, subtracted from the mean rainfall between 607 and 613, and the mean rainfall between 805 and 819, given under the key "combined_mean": 232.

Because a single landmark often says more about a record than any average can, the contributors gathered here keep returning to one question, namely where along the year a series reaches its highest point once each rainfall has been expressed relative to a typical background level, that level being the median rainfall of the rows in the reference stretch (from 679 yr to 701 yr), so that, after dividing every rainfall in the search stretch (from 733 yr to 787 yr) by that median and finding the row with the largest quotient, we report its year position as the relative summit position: 778 yr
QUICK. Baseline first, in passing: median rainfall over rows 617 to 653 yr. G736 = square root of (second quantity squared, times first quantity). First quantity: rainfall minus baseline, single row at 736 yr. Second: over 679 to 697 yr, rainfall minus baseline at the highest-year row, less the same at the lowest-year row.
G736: 92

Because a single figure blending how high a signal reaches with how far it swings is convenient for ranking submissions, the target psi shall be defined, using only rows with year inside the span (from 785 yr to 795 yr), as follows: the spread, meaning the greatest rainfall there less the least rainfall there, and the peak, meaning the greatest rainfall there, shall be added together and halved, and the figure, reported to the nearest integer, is 132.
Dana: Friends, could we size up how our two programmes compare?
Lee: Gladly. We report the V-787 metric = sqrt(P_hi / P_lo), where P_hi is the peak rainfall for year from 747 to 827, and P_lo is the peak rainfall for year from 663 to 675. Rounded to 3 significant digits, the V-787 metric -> 1.19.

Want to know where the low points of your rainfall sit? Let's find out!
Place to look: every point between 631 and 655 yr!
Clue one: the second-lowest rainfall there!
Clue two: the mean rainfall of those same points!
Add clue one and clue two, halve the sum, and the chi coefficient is 163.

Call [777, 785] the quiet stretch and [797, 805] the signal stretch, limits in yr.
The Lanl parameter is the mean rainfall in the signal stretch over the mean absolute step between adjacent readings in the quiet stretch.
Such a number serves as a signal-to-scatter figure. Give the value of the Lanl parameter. 36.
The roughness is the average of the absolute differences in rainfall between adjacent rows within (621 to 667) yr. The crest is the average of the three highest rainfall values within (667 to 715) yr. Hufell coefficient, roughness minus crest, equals -187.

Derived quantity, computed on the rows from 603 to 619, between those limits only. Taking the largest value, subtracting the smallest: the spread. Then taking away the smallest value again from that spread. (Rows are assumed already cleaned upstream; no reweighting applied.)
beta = -115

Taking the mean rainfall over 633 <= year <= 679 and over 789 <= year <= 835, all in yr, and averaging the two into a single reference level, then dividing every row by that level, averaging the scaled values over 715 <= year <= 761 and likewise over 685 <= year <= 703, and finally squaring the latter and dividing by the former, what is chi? 0.67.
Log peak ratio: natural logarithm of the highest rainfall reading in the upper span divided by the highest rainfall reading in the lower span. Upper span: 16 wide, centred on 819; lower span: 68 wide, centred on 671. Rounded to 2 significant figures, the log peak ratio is 0.34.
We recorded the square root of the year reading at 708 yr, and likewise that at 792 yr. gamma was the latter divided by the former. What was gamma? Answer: 1.19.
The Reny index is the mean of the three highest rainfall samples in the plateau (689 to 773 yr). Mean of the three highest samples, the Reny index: 261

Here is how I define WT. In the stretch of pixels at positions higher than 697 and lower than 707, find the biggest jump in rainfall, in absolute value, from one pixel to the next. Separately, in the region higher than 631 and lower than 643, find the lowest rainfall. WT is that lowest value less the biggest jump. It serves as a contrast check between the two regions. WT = 148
